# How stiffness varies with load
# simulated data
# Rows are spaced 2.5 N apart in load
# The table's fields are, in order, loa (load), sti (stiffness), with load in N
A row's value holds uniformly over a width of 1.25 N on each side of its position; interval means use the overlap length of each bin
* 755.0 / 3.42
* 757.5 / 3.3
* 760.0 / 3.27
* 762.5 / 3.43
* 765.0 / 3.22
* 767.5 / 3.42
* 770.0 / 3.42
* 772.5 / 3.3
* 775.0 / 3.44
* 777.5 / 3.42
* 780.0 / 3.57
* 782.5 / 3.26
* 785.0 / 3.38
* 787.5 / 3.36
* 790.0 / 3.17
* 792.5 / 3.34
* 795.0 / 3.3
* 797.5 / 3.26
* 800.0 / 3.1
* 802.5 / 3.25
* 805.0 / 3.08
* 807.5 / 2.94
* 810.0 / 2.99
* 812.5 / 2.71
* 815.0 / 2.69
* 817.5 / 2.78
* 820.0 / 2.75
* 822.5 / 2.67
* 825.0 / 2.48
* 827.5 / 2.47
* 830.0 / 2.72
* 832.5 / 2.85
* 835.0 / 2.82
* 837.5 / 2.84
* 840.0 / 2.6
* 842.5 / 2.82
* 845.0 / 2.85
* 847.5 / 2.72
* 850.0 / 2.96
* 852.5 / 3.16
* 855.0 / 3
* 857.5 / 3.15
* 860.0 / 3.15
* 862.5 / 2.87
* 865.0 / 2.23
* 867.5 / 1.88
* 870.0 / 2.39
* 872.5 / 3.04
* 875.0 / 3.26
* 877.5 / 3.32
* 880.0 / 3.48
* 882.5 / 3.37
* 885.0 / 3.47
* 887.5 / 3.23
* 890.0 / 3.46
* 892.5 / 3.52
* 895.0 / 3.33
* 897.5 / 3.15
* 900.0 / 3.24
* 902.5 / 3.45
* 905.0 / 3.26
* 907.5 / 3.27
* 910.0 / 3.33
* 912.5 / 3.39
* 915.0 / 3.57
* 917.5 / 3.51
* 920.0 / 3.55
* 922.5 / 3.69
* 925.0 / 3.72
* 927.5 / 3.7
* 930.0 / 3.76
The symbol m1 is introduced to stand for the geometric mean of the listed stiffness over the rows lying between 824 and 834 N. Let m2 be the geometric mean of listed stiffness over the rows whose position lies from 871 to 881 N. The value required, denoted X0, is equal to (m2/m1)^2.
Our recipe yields 1.55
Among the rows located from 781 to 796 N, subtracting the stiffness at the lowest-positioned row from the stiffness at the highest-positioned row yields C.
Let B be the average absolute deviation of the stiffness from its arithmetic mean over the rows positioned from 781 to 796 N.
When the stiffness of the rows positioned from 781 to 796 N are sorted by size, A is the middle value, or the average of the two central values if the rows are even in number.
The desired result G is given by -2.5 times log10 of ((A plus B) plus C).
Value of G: -1.33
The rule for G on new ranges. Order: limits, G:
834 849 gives -1.12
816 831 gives -1.10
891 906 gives -1.24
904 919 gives -1.42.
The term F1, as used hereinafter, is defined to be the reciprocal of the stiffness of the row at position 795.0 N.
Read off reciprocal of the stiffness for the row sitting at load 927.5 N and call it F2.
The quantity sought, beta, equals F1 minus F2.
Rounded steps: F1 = 0.303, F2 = 0.270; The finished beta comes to 0.03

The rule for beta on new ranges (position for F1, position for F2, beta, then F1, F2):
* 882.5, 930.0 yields 0.03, 0.297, 0.266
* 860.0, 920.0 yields 0.04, 0.317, 0.282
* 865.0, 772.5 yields 0.15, 0.448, 0.303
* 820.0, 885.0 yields 0.08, 0.364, 0.288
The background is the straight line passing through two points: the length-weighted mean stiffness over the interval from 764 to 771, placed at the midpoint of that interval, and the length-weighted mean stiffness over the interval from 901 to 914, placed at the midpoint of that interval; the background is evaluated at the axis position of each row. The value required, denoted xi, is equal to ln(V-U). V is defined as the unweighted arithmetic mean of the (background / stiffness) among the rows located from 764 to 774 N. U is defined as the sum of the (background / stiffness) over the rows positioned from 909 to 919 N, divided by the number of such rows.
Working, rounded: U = 0.97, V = 1.01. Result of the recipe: -3.3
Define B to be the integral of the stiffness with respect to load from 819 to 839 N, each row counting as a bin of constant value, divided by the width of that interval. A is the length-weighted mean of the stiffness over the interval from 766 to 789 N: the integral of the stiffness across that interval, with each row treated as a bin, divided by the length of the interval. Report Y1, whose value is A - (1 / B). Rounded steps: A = 3.4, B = 2.70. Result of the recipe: 3.02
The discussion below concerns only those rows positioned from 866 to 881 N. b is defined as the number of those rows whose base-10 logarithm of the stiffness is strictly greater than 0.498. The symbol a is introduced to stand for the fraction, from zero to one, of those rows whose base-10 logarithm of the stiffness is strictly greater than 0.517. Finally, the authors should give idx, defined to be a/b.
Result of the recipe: 0.111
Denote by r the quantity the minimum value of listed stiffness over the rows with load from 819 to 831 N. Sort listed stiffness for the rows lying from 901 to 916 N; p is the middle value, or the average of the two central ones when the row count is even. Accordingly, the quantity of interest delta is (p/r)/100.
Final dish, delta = 0.0136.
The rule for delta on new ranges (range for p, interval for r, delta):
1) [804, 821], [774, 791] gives 0.0088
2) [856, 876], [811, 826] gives 0.0119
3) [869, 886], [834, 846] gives 0.0128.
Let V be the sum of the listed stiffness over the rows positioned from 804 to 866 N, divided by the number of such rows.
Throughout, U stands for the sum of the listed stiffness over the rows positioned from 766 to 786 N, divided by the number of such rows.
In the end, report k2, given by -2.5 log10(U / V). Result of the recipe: -0.21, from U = 3.40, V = 2.81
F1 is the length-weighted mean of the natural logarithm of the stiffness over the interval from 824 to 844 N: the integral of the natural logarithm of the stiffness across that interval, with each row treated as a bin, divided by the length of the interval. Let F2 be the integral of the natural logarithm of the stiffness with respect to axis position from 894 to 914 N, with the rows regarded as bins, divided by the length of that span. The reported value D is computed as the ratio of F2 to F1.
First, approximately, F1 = 0.99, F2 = 1.20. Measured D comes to 1.20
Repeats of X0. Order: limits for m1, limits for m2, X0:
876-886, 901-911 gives 0.95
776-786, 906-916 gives 0.99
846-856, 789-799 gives 1.22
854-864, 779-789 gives 1.24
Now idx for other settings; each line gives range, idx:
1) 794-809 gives 0.056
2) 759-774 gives 0.111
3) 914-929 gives 0.167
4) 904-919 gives 0.111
